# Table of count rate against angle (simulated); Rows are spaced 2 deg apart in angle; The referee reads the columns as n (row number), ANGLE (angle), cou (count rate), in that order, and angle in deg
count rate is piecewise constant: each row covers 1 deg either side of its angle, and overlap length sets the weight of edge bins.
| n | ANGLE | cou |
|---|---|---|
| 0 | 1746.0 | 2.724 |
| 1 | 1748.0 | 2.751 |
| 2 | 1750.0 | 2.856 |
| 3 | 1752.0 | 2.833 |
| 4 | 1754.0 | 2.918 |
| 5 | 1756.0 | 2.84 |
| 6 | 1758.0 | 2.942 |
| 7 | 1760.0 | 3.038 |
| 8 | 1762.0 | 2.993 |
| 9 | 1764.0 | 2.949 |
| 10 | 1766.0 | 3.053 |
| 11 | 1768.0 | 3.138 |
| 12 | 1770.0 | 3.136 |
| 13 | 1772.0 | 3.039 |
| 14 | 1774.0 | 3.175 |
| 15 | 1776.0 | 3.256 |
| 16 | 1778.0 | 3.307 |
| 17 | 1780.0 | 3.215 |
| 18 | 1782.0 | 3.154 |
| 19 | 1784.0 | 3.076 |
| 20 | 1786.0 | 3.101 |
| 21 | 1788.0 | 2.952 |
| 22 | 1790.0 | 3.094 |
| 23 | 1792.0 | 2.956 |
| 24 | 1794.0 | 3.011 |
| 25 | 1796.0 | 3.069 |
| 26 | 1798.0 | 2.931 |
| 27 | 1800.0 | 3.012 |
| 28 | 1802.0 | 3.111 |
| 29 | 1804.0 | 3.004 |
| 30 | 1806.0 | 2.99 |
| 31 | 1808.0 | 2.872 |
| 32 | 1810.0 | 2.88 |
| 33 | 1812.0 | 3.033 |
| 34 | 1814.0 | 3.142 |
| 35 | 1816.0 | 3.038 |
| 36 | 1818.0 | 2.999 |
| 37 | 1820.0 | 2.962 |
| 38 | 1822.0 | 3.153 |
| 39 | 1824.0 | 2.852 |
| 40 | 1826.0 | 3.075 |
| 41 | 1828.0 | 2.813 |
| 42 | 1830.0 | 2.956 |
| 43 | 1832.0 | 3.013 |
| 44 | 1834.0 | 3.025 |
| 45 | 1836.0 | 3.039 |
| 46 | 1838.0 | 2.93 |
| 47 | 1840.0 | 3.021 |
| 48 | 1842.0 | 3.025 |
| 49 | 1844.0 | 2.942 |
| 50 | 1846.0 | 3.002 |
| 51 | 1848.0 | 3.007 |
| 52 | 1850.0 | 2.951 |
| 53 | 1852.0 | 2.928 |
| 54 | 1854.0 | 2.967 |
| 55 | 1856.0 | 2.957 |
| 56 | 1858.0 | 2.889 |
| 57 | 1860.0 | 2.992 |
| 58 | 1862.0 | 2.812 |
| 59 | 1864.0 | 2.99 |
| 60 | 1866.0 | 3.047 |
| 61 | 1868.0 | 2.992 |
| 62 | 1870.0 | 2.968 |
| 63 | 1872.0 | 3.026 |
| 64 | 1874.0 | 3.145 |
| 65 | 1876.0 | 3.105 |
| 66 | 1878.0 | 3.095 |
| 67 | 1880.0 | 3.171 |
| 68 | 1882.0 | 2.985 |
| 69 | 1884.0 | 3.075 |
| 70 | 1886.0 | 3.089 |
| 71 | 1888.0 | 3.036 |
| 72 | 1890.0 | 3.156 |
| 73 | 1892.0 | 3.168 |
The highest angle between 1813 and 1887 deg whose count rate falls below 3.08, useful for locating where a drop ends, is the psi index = 1884.0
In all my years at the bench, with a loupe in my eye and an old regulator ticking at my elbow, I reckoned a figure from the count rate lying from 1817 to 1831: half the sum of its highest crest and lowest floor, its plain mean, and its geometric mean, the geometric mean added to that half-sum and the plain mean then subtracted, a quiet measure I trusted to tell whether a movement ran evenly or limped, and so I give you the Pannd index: 2.98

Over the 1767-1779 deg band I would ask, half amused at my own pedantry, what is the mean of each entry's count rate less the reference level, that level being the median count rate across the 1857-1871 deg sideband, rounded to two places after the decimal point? 0.19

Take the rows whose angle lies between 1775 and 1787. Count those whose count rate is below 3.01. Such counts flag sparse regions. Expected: 0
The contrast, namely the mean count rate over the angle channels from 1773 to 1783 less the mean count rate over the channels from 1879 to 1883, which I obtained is 0.14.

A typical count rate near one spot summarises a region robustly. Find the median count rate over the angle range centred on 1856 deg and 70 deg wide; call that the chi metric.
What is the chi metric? 3.01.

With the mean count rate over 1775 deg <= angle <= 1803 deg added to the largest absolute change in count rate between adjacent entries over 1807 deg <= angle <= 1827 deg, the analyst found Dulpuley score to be 3.39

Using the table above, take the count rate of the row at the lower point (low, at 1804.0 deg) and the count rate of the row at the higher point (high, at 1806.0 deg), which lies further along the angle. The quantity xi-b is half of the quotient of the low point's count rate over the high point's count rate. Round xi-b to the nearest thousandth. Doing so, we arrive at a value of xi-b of 0.502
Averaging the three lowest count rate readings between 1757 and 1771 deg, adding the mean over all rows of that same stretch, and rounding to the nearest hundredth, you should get 6.00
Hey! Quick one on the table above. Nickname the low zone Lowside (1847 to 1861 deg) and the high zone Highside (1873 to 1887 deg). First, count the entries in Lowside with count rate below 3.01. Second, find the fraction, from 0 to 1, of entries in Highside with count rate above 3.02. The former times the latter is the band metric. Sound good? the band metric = 6.0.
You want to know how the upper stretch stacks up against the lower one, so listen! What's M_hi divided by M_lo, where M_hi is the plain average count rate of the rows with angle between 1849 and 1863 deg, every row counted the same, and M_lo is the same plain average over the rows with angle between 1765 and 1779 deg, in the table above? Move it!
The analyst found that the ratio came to 0.93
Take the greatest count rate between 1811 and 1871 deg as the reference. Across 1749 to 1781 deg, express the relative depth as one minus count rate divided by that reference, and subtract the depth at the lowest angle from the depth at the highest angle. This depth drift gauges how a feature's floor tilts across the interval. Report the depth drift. -0.11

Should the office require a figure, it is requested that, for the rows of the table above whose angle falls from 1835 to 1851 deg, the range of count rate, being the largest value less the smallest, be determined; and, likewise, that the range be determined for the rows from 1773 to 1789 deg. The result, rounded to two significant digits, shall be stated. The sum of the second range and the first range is 0.46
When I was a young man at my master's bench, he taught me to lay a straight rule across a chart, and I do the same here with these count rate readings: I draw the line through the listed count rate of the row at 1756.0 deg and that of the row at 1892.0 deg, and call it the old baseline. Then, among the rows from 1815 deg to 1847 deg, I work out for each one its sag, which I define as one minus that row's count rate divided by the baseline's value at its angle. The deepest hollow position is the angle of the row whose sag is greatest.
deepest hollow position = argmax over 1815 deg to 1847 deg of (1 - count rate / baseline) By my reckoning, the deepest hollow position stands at 1828.0 deg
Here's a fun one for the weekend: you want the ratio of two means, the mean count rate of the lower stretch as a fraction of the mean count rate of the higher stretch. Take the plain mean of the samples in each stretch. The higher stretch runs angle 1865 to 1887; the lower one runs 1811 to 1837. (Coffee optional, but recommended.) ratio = 0.98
